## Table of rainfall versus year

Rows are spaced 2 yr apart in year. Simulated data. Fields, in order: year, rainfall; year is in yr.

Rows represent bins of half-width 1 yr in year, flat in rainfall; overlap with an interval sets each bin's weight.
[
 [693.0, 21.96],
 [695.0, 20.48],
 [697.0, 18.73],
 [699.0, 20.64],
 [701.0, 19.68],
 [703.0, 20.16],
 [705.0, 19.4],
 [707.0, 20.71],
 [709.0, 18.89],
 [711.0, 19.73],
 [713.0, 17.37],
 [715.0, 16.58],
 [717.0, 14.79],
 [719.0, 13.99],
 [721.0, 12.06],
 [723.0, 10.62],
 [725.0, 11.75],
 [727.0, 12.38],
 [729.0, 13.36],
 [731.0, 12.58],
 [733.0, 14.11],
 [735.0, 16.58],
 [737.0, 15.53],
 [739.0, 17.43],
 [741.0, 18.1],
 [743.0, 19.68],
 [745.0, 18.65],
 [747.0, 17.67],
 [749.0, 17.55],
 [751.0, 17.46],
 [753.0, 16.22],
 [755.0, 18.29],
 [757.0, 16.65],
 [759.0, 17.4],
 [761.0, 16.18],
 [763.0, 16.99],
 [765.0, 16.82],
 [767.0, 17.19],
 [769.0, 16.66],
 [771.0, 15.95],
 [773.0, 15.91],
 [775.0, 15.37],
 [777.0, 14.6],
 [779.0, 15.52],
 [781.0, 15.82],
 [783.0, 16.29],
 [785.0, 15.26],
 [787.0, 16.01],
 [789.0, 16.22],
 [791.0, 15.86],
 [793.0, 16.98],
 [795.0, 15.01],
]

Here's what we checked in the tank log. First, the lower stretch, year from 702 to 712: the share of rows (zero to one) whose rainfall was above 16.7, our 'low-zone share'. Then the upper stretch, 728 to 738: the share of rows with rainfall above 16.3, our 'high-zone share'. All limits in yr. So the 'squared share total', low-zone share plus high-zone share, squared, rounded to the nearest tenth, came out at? 1.4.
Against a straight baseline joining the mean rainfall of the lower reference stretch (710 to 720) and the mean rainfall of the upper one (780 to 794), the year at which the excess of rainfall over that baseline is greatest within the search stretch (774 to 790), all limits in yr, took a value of 783.0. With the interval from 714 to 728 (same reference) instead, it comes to 715.0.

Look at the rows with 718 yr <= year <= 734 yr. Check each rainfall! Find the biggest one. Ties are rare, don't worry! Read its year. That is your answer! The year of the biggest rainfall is 733.0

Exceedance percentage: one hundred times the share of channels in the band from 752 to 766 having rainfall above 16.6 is 71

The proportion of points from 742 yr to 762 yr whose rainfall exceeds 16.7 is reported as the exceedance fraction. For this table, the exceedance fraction 0.70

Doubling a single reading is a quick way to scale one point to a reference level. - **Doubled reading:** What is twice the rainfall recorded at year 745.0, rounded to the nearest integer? 37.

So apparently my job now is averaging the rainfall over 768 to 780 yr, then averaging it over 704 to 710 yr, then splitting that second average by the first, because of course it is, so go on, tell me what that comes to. 1.26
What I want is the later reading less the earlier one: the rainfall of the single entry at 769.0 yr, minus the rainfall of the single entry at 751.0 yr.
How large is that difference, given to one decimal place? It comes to -0.8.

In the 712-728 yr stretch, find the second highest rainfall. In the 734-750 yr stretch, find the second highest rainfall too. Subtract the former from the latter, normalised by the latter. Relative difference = 0.111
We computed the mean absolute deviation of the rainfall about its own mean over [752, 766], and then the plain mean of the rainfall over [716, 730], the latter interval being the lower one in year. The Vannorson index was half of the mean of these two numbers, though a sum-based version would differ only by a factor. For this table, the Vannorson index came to 3.3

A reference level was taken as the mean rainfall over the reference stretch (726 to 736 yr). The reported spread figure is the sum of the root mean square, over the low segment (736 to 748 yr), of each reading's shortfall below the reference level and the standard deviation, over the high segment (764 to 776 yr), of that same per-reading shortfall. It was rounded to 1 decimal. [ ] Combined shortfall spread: 4.9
